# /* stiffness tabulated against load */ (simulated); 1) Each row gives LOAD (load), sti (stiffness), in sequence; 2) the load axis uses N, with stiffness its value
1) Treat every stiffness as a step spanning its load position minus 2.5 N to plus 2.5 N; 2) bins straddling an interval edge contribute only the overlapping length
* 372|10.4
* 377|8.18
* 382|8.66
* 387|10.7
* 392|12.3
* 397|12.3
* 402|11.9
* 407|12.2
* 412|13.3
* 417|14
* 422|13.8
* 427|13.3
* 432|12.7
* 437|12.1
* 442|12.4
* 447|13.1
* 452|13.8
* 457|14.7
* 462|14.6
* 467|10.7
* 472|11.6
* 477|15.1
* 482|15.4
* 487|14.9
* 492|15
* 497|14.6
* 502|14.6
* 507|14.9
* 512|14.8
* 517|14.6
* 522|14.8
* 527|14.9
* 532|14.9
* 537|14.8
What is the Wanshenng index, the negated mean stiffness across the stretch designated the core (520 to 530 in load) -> -14.9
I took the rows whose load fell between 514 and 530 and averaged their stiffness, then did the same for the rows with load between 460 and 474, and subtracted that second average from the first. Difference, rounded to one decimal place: 2.5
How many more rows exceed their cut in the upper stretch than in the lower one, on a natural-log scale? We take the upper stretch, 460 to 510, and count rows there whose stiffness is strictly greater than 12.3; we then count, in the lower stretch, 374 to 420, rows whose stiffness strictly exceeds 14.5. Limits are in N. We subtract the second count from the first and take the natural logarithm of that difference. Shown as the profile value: 2.1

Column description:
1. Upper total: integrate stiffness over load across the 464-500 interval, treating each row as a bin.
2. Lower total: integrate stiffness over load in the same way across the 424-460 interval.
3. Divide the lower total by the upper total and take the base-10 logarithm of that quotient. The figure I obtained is -0.024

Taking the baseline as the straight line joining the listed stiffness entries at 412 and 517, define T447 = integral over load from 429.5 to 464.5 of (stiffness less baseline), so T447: -14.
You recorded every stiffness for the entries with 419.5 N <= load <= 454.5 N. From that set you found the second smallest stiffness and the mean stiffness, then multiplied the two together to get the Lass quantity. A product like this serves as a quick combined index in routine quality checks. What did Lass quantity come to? 162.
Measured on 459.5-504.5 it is 163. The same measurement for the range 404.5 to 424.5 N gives 177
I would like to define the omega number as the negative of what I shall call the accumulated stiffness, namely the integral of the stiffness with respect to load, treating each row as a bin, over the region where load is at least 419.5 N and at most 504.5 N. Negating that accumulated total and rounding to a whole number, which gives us -1162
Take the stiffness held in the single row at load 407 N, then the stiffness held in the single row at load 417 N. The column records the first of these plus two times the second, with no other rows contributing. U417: 40.2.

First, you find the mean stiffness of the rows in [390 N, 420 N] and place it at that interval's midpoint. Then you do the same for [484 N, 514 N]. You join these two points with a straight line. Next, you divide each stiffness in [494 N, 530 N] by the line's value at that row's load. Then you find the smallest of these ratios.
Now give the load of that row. 517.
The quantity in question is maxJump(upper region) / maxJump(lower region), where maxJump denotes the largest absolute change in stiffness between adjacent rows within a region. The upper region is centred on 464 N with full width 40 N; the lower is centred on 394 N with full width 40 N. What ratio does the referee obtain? 1.9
